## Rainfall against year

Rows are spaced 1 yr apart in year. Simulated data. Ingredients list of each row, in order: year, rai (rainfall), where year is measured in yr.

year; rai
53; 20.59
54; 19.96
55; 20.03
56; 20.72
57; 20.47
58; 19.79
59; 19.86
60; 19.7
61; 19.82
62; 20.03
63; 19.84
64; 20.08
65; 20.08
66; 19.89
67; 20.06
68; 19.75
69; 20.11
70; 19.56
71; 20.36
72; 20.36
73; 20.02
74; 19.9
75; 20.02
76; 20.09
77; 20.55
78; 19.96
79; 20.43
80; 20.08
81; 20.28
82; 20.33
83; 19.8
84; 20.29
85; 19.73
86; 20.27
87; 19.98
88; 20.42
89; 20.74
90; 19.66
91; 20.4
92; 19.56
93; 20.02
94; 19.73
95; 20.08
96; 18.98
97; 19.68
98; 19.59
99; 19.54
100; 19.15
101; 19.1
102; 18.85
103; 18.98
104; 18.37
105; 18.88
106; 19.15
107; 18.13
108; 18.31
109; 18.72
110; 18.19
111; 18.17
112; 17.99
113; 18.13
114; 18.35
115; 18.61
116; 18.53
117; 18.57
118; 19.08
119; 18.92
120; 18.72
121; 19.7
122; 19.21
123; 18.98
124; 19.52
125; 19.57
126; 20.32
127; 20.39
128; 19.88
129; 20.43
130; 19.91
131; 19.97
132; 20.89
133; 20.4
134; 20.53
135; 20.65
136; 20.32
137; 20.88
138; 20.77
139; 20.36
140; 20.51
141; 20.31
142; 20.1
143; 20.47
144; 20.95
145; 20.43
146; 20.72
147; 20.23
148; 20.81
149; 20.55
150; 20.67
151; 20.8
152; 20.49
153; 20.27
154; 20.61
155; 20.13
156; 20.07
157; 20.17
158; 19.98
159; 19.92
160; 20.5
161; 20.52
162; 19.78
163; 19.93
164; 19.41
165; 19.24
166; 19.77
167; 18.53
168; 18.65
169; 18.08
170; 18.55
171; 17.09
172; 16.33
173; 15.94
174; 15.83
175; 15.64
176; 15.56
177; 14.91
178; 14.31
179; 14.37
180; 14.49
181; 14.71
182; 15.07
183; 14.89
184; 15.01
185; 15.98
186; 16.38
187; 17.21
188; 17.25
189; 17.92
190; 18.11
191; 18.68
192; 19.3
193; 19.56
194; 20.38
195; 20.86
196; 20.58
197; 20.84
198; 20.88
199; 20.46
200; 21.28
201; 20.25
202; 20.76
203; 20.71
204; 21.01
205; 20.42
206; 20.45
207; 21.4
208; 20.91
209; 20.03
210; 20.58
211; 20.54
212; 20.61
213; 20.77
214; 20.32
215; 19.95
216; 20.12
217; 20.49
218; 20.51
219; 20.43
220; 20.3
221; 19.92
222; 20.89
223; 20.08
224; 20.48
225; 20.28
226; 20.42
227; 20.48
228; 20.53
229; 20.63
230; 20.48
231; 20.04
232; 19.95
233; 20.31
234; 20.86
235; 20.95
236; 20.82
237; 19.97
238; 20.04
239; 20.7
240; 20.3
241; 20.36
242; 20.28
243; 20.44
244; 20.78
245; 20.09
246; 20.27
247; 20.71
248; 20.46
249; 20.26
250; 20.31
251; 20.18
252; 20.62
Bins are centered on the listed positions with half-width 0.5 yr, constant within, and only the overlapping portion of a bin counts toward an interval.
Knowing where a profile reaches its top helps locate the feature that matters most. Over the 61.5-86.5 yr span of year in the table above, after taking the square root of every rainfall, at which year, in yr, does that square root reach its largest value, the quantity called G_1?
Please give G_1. 77 yr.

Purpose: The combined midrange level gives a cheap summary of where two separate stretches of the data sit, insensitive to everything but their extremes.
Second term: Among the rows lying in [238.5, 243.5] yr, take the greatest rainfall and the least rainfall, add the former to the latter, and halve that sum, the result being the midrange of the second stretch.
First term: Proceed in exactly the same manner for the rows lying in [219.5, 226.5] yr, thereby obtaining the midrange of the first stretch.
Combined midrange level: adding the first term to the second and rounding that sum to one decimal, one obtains 40.9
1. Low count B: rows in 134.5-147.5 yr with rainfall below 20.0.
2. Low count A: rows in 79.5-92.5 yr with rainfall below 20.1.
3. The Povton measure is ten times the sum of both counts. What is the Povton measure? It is 60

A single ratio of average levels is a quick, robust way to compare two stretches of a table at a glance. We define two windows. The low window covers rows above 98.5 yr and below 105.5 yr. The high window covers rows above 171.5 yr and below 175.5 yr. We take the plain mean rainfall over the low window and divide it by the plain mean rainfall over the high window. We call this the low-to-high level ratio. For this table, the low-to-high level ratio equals 1.19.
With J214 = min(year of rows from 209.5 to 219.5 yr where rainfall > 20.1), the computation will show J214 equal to 210 yr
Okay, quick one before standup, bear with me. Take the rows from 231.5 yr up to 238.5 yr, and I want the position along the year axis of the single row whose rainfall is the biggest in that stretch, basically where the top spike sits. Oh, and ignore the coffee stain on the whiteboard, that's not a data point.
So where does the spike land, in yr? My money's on 235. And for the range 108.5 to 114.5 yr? 109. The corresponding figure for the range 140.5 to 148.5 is 144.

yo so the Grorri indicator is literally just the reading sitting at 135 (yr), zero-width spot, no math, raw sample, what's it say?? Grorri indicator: 20.65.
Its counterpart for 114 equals 18.35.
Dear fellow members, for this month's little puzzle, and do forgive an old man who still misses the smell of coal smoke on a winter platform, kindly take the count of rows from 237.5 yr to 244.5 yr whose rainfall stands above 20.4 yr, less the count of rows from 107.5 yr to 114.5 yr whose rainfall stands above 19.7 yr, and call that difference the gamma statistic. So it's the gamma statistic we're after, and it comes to 3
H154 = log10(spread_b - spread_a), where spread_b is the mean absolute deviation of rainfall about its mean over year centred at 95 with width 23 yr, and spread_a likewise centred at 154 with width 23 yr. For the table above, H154 -0.87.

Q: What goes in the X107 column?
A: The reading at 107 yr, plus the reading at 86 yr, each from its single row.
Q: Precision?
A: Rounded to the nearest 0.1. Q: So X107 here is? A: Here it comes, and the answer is 38.4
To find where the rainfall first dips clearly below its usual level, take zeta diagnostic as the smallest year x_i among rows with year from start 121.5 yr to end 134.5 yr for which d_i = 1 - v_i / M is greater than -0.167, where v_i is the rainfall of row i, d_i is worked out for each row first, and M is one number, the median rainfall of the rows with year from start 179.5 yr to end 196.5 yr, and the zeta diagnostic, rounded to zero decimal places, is 122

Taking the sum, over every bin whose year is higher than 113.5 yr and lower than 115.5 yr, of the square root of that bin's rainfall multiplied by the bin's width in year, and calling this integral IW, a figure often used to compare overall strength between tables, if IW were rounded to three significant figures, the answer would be 8.60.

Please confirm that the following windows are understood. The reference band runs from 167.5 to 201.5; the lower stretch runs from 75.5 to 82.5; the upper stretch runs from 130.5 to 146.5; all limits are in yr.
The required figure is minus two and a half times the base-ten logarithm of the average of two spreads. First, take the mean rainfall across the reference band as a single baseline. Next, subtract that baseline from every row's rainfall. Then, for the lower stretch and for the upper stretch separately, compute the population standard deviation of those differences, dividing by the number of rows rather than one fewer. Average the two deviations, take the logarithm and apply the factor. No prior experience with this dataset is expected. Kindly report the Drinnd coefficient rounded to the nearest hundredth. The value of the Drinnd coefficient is 1.58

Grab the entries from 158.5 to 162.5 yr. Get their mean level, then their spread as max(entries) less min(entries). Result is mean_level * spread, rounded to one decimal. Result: 14.9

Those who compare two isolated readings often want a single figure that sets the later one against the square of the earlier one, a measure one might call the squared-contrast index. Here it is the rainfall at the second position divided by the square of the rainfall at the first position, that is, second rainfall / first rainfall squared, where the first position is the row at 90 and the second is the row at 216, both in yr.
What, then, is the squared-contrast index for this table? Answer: 0.0521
